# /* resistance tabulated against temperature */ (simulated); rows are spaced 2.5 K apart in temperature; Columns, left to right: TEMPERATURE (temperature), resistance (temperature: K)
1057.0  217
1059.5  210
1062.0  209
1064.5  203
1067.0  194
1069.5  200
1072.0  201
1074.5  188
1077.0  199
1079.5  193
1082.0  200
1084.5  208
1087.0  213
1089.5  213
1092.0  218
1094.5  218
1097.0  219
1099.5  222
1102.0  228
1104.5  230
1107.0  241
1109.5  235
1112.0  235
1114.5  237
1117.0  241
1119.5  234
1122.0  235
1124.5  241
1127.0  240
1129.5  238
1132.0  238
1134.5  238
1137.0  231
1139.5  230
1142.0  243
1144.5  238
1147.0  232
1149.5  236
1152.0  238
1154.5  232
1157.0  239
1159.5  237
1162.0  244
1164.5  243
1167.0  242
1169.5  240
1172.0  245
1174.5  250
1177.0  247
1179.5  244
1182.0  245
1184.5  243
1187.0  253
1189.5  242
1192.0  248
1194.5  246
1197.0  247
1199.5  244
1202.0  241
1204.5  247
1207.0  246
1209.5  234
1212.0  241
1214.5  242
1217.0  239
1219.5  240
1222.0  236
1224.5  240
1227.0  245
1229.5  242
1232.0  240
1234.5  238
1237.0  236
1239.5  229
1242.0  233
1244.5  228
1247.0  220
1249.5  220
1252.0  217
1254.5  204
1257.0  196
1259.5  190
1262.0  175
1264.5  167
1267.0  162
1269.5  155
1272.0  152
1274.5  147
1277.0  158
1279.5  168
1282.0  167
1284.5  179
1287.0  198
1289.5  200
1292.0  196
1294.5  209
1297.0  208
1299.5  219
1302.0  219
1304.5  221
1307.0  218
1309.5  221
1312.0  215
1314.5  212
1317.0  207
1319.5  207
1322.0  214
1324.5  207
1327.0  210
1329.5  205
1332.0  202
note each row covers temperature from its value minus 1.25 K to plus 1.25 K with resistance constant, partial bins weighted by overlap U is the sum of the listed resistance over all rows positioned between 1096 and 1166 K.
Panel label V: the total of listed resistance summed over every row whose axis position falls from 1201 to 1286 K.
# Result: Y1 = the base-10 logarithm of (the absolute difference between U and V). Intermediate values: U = 6595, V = 7174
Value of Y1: 2.8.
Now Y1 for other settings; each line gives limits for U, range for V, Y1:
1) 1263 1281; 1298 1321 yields 2.9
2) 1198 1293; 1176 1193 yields 3.8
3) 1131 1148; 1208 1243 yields 3.2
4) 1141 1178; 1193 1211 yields 3.3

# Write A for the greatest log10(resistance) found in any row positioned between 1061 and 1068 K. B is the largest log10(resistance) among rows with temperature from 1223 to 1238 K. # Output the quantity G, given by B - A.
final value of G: 0.07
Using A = 2.32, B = 2.39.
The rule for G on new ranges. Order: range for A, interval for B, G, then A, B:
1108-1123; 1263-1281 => -0.16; 2.38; 2.23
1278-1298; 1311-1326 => 0.01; 2.32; 2.33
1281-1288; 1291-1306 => 0.05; 2.30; 2.34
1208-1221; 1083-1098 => -0.04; 2.38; 2.34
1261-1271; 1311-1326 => 0.09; 2.24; 2.33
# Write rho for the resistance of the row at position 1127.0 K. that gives 240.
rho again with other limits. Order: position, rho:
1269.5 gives 155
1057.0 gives 217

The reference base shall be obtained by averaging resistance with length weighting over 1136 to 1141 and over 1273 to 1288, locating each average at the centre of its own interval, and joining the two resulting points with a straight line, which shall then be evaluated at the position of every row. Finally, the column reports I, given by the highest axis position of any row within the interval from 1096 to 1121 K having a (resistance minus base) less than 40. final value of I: 1119.5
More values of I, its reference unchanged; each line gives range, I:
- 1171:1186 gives 1184.5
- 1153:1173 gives 1172.0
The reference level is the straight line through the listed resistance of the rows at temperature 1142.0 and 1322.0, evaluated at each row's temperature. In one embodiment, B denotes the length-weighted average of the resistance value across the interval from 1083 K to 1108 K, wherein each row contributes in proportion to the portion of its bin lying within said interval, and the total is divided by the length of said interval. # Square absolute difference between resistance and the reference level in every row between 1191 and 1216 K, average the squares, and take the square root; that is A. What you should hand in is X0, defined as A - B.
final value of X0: -210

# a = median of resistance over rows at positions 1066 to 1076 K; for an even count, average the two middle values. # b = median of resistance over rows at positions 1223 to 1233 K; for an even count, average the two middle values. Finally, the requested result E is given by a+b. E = 438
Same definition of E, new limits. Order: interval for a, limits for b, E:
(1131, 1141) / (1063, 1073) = 435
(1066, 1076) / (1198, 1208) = 442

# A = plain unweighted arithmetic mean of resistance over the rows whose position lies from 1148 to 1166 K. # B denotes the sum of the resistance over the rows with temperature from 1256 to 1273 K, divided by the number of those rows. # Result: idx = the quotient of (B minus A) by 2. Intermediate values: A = 238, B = 171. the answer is -34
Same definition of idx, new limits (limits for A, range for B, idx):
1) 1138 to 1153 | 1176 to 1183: 5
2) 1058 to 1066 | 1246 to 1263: -2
